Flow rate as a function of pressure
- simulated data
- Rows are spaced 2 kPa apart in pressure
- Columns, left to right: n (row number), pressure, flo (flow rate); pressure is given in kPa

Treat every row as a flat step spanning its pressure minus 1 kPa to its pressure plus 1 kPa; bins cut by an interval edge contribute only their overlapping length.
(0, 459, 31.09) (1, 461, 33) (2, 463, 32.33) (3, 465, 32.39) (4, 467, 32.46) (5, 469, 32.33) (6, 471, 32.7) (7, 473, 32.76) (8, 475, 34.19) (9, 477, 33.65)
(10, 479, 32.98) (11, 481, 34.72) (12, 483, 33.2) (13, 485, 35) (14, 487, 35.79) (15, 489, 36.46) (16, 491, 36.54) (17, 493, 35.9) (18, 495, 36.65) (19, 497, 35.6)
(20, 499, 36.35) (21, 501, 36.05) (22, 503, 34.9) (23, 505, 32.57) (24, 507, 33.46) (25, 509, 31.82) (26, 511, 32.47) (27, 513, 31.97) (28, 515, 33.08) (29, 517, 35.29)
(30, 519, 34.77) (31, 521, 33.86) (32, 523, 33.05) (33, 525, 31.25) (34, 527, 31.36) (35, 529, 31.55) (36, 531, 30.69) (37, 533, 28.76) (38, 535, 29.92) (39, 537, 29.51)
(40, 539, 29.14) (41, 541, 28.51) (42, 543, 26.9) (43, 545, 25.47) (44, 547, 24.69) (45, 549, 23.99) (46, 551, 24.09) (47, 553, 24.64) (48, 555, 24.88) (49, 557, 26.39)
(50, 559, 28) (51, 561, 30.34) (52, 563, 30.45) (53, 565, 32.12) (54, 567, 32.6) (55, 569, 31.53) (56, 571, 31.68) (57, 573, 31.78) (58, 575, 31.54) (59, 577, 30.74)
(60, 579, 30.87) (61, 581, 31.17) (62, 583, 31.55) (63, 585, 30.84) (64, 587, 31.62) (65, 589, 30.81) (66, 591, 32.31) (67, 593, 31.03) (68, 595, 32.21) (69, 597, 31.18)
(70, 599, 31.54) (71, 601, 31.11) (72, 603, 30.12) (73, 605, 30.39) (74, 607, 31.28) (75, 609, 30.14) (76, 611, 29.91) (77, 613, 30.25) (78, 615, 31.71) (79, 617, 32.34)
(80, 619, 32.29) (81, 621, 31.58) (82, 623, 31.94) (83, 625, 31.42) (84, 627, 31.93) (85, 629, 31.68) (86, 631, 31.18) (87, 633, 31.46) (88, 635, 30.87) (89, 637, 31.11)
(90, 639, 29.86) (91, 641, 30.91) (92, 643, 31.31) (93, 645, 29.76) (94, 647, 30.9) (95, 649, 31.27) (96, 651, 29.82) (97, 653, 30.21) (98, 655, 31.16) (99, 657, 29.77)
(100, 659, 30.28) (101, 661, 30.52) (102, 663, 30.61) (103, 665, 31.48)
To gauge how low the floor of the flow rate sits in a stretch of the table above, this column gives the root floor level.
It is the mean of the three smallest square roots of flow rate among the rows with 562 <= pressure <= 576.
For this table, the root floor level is 5.58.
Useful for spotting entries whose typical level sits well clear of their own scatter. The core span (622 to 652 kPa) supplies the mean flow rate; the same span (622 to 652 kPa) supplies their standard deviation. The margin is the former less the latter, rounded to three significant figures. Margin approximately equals 30.3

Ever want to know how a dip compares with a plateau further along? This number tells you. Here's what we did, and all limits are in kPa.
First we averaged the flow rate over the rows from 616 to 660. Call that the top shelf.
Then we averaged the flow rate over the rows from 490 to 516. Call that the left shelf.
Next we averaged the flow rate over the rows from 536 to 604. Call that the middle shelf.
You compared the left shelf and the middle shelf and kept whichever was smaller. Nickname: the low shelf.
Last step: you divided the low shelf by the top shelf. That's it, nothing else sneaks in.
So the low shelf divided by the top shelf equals 0.95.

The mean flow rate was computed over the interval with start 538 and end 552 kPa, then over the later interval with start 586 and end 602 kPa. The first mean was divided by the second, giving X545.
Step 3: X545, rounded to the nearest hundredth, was 0.83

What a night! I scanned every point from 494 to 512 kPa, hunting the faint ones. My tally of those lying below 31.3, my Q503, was 0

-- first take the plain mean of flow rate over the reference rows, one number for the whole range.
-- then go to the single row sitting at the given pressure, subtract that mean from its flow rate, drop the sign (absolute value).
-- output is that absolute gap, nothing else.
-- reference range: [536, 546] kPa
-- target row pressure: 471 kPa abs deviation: 4.8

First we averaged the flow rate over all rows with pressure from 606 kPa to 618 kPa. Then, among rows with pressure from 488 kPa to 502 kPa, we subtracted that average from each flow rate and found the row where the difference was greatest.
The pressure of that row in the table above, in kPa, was 495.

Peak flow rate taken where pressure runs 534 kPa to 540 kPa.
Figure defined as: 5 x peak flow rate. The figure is 150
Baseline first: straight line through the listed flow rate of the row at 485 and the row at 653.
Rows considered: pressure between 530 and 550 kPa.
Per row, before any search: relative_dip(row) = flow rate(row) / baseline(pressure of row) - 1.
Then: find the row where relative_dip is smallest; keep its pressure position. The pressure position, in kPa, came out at 549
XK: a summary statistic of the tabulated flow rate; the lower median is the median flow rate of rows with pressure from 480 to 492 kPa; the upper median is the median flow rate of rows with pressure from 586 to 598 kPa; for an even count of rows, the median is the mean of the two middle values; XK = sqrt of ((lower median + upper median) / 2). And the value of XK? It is 5.8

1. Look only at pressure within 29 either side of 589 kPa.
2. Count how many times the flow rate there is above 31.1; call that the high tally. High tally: 17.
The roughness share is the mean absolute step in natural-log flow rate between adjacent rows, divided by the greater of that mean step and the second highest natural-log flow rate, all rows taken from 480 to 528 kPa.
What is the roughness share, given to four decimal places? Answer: 0.0082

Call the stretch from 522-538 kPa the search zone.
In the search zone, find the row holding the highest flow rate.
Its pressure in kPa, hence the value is 523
